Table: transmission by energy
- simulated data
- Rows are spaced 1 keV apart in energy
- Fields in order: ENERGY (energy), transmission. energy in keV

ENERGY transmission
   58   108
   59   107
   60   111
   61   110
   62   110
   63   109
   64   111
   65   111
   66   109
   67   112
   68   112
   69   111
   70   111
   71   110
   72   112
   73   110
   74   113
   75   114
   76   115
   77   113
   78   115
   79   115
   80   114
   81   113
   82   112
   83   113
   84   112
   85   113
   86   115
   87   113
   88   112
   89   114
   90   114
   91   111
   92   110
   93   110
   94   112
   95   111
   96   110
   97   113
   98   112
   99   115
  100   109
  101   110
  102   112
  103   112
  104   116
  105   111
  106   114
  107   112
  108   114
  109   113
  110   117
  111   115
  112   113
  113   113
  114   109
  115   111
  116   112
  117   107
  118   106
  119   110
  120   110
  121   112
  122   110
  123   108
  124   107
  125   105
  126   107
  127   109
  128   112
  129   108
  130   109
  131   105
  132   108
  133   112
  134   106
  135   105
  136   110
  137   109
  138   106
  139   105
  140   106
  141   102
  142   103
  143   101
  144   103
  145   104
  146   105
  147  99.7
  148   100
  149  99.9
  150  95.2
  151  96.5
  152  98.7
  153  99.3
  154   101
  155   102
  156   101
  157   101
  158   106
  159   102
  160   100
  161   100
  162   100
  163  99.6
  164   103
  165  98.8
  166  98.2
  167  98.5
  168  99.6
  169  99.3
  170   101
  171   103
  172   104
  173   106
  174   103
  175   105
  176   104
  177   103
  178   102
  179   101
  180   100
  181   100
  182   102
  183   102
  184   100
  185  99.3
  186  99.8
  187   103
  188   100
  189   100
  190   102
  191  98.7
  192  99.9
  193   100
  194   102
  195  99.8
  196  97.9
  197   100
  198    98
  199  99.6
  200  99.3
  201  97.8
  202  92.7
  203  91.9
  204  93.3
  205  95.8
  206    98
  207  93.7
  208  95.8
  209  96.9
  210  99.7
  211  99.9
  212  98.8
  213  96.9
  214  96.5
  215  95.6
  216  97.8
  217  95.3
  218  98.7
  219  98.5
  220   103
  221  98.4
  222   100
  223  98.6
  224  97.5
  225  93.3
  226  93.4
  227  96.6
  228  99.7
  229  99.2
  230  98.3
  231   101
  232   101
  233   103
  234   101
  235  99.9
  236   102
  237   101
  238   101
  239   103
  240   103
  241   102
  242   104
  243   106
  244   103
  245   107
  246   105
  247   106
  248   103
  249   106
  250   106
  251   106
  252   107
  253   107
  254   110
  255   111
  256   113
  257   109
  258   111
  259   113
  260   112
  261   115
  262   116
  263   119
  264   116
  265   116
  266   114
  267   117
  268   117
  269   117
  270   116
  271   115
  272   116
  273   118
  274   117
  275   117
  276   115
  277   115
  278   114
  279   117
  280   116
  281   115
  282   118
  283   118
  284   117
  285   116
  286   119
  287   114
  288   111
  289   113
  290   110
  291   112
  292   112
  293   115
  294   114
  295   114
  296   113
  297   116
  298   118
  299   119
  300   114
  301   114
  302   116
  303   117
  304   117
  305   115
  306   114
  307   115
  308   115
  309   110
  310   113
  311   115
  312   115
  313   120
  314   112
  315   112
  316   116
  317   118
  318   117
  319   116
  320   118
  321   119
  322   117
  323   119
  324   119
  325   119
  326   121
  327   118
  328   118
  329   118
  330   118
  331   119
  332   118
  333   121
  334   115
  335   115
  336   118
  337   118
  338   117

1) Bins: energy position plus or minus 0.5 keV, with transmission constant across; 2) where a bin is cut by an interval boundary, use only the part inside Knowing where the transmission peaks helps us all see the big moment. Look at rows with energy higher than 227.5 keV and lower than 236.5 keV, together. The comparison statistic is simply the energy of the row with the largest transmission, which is 233 keV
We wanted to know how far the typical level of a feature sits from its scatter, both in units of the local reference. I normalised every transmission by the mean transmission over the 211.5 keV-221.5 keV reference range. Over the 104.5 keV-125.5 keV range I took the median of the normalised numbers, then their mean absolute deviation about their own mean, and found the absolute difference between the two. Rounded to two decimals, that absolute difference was 1.11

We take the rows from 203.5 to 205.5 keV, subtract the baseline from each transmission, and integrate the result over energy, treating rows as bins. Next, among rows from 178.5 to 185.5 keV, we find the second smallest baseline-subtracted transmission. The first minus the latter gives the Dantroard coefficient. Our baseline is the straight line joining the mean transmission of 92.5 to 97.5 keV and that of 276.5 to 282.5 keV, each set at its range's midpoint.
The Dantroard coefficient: -25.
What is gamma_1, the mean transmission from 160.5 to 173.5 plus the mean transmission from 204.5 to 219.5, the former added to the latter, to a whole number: 198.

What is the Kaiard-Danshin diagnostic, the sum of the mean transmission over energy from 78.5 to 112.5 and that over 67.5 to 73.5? 224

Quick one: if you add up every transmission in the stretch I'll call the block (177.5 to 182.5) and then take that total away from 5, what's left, -500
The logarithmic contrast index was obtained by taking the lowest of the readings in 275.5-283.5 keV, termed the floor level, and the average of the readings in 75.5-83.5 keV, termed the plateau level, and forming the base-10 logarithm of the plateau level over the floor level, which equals 0.00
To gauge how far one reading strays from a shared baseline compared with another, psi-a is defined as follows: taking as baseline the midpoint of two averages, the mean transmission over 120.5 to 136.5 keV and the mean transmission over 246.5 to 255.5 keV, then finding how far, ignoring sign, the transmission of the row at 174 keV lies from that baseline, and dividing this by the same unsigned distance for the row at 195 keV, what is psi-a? 0.59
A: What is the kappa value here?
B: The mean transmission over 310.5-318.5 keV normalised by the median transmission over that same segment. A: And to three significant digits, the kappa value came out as 1.00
